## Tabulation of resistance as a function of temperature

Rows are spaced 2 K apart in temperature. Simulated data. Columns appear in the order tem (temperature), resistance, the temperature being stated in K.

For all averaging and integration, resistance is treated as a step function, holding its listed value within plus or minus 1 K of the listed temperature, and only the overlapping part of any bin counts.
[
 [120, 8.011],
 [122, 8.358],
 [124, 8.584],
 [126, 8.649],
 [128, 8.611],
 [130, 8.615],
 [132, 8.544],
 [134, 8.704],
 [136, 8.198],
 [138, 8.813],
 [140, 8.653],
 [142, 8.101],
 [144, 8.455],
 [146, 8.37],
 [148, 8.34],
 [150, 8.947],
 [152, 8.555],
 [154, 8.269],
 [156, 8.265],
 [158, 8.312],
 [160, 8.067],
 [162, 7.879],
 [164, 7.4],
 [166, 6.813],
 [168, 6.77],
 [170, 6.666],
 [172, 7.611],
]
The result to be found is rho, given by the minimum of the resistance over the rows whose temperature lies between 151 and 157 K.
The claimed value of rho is 8.265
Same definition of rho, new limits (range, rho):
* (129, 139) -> 8.198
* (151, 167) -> 6.813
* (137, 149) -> 8.101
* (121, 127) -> 8.358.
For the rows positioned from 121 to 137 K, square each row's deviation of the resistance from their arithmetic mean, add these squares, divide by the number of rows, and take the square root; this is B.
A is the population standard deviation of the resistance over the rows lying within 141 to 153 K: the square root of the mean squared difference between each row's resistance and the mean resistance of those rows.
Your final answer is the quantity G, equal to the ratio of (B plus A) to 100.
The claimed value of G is 0.0042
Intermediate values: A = 0.257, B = 0.16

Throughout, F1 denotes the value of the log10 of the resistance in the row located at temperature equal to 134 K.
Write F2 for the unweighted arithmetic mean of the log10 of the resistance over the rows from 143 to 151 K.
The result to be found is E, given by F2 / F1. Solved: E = 0.99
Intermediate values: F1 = 0.940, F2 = 0.931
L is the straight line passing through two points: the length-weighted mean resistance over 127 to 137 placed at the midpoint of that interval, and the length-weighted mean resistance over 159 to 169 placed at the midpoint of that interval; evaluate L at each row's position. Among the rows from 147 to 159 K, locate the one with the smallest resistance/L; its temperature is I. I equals 148 K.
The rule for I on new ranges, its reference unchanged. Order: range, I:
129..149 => 136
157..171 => 170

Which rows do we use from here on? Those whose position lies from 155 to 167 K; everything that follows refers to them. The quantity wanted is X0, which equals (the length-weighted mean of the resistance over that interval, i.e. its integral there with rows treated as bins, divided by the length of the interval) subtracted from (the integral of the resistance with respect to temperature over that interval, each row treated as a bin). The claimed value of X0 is 86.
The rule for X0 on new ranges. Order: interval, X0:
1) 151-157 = 42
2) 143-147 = 25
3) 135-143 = 59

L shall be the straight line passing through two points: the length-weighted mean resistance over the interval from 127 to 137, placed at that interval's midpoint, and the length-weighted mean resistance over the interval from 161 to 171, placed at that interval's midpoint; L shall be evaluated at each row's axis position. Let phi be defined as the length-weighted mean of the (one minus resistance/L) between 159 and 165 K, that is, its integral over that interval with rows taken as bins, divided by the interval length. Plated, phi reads -0.07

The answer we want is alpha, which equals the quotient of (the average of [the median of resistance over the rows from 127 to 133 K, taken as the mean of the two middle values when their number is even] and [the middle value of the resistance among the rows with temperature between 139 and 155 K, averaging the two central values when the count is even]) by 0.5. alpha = 17.0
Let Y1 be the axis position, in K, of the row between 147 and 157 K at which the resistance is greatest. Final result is 150 K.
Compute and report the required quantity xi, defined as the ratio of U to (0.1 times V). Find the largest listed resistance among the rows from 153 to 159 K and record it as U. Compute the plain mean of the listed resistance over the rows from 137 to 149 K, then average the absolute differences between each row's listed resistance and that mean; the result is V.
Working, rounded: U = 8.312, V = 0.19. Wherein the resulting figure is 449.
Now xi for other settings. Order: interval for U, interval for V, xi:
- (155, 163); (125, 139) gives 662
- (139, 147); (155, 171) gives 142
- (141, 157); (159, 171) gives 173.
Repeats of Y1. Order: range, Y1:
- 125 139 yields 138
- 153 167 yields 158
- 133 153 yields 150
